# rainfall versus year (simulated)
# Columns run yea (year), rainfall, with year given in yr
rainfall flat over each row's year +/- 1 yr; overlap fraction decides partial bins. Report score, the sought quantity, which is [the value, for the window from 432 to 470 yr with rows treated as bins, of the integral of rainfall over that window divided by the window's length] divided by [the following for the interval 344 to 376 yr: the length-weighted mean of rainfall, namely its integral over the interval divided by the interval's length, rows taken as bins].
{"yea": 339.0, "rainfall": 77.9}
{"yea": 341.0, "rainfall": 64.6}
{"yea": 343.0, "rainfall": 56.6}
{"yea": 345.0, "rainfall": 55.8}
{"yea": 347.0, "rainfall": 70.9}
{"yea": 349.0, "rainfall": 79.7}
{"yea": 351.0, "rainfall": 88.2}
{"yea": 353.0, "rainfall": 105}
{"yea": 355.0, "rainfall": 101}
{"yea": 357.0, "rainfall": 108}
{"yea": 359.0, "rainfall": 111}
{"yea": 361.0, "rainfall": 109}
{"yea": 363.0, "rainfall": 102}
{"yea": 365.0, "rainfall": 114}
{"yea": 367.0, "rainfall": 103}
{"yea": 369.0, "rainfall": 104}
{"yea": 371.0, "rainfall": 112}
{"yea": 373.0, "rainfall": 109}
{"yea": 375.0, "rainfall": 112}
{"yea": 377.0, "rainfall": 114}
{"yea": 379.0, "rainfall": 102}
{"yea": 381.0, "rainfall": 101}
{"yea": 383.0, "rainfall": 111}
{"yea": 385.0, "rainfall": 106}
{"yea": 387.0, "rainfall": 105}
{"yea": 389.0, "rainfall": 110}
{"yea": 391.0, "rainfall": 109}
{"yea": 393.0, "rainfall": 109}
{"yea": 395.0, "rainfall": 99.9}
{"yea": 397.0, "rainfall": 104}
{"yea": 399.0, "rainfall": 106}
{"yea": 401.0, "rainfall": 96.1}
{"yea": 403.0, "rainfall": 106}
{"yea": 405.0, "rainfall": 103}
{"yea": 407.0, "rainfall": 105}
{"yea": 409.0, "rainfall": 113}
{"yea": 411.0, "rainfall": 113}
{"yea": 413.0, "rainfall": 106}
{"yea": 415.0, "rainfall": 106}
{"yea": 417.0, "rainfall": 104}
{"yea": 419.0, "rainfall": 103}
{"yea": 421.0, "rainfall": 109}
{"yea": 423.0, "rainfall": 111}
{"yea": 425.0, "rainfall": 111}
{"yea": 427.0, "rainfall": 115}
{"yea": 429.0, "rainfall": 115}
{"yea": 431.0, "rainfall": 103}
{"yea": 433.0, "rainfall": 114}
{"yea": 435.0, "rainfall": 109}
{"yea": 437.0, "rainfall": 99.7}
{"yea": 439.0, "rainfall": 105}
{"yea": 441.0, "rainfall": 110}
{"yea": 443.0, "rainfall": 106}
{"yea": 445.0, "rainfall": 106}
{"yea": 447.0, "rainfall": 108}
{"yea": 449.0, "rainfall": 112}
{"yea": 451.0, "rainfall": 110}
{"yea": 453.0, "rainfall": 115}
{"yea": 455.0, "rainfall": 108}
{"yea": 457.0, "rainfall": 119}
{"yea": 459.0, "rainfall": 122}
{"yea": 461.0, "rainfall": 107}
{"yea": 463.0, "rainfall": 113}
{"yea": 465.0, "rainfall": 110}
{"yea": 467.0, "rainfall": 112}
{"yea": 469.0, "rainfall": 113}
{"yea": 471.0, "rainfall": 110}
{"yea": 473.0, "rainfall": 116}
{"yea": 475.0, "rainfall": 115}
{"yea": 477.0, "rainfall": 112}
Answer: 1.12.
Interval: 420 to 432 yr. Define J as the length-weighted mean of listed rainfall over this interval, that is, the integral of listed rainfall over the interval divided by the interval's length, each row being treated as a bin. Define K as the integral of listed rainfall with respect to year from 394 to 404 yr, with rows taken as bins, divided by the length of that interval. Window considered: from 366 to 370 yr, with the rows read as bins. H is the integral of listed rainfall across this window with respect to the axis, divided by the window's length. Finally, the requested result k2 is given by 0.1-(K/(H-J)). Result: 14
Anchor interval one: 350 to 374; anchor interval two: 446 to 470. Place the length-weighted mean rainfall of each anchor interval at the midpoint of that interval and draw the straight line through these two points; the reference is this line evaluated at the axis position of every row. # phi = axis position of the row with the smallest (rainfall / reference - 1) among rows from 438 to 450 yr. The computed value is 439.0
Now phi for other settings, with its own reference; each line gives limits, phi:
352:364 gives 355.0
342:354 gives 345.0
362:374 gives 363.0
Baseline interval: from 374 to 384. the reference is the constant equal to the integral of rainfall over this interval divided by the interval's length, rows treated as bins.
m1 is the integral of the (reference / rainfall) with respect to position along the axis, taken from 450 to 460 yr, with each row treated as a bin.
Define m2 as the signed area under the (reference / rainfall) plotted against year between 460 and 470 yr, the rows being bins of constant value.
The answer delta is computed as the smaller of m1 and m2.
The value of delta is 9.4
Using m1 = 9.43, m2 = 9.73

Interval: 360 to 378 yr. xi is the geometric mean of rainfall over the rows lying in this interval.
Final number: 109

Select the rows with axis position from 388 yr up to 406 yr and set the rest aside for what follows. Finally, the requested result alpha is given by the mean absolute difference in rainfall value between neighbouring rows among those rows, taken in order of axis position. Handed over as 5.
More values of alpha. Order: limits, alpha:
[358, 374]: 6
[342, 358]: 9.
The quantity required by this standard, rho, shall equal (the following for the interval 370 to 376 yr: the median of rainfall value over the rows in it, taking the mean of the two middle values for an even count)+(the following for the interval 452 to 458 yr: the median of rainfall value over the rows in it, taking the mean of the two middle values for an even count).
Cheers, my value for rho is 227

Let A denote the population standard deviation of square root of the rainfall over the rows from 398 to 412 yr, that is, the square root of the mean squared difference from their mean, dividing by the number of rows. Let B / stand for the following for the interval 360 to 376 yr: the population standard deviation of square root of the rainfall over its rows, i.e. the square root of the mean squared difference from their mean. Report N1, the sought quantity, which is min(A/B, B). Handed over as 0.206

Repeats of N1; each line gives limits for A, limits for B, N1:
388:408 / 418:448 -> 0.213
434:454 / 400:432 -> 0.247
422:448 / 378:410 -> 0.209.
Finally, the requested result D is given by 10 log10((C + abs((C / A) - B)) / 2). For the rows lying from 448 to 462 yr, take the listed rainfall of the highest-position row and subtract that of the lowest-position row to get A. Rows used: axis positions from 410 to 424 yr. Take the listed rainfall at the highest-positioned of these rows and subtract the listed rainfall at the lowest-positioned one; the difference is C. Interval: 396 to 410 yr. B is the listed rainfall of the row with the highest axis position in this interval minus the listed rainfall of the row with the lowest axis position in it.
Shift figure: 5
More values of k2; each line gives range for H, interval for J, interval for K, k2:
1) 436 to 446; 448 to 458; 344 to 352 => 10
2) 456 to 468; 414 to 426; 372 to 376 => -17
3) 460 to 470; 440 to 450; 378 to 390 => -41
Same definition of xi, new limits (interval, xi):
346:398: 103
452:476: 113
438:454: 109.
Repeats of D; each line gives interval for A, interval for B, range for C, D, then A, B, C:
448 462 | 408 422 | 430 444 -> 5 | -5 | -4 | 3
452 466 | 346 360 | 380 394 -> 14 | -5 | 40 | 8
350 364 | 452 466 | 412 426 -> 7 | 14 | -5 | 5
